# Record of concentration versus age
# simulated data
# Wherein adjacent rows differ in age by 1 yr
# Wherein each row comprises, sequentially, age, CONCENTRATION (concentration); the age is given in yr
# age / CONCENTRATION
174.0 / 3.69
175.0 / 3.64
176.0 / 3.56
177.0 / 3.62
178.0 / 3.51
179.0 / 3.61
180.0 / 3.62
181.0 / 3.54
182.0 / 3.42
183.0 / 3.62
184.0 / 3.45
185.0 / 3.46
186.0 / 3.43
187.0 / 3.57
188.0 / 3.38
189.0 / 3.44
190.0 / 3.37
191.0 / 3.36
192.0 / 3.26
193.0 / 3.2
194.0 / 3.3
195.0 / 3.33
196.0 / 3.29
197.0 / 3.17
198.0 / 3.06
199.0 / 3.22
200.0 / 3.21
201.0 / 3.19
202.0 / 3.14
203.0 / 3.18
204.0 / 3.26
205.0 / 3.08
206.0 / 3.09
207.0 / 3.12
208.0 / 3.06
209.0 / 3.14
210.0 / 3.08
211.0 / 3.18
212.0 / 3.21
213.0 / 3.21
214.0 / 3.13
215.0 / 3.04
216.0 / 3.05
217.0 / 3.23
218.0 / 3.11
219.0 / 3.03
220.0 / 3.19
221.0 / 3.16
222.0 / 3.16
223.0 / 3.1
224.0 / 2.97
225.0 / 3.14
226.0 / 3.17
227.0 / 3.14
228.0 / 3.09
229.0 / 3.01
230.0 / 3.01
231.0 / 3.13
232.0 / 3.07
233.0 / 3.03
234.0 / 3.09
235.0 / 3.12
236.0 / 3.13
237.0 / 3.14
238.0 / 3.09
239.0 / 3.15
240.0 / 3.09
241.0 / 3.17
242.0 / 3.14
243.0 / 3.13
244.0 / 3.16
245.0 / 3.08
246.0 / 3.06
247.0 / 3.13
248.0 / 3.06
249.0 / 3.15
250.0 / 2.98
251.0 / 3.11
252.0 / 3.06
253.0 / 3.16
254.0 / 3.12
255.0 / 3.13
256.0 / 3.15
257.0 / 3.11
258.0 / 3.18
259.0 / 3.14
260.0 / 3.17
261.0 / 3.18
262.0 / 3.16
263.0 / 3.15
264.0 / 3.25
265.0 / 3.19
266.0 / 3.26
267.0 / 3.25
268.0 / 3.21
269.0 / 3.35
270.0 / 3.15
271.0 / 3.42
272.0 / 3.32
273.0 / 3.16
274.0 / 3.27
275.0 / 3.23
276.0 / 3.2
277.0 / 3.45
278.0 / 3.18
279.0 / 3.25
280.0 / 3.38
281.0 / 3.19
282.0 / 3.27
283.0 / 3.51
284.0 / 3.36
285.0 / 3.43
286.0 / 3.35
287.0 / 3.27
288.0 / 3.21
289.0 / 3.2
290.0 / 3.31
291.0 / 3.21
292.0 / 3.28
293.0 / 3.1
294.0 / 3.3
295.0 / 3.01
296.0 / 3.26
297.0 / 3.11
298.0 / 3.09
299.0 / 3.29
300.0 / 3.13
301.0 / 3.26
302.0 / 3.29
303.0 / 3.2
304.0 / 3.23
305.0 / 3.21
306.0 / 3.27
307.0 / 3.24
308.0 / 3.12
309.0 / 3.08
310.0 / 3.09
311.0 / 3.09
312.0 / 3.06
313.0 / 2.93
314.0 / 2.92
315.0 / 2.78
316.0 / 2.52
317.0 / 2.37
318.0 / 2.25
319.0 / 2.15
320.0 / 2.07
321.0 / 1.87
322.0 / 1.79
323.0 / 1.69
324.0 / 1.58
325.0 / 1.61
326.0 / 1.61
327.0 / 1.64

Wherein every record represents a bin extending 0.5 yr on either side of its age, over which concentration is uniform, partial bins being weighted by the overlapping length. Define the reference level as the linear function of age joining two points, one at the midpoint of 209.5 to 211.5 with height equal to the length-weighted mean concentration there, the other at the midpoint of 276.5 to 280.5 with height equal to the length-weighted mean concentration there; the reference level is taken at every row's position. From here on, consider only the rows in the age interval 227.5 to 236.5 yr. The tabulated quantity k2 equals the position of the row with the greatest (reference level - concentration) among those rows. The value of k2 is 230.0 yr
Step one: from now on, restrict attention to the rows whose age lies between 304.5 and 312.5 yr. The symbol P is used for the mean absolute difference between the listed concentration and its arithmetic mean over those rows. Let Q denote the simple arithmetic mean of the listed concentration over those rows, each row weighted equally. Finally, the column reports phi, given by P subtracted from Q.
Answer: 3.07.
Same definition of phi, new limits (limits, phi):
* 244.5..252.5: 3.04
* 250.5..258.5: 3.10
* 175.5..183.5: 3.51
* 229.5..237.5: 3.05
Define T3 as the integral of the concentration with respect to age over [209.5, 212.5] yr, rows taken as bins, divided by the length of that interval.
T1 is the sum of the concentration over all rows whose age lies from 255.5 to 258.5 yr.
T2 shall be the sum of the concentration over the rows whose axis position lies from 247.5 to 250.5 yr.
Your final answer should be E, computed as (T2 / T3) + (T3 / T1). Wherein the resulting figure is 3.25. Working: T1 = 9.4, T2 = 9.2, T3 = 3.16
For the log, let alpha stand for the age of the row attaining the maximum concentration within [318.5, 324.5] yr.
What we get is 319.0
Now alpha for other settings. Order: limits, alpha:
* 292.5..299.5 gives 294.0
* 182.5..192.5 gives 183.0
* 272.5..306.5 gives 283.0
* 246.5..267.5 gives 266.0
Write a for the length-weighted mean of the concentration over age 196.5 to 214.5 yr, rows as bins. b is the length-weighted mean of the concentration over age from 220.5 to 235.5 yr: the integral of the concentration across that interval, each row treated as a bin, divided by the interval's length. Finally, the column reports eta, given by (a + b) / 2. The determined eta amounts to 3.12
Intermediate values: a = 3.15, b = 3.093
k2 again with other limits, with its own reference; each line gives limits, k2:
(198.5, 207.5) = 205.0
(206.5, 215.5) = 215.0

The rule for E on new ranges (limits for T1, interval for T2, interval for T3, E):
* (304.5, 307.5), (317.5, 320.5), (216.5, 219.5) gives 2.39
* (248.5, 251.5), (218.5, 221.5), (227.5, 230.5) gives 3.42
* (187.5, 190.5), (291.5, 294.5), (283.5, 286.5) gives 3.20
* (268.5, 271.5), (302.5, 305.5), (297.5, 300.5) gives 3.36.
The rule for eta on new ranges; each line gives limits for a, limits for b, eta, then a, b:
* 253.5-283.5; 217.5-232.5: 3.17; 3.23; 3.099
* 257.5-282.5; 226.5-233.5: 3.15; 3.24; 3.069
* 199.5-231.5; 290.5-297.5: 3.15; 3.13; 3.181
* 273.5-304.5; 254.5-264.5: 3.21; 3.25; 3.162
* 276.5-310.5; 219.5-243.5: 3.17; 3.24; 3.109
